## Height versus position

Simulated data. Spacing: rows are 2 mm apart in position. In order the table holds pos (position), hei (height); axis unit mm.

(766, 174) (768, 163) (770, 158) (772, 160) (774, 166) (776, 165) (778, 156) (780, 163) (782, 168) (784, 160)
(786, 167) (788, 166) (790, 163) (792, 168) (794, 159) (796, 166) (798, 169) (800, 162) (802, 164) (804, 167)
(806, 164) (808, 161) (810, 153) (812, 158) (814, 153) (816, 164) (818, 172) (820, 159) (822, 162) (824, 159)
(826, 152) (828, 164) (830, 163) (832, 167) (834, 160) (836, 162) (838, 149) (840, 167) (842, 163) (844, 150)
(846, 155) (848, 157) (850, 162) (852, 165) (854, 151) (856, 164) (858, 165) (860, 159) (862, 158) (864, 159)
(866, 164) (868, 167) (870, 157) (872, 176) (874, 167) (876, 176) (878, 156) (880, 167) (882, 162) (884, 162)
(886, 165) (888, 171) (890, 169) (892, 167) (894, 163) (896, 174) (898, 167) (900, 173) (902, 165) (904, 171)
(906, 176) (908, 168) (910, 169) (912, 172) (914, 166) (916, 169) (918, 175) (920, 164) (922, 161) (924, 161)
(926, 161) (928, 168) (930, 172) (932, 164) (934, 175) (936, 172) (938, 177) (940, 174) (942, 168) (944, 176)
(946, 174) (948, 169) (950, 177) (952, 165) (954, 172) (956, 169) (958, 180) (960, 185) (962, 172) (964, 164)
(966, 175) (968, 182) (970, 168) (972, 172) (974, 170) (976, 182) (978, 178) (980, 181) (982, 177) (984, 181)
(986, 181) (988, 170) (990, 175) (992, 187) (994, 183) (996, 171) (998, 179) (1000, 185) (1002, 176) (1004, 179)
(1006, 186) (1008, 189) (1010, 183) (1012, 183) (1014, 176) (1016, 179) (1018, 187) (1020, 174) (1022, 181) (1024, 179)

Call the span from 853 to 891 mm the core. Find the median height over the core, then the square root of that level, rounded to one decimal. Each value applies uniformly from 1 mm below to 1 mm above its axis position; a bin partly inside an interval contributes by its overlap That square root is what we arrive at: 12.8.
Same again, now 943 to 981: 13.2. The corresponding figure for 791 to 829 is 12.7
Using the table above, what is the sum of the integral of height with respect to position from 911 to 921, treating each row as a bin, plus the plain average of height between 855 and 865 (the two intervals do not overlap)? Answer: 1853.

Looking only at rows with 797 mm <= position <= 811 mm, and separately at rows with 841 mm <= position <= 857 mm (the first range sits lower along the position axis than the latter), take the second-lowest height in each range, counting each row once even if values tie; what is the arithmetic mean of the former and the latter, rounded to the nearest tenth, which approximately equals 156.0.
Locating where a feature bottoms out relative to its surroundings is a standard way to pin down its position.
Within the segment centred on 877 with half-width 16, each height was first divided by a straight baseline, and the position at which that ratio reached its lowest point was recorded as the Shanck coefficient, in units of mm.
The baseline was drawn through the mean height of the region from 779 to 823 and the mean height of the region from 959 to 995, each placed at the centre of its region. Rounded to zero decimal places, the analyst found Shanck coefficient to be 878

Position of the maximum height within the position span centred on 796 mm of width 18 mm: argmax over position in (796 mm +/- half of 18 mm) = 798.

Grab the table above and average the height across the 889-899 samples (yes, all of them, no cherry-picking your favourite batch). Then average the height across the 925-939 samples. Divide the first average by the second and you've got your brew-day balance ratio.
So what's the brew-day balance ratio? 0.99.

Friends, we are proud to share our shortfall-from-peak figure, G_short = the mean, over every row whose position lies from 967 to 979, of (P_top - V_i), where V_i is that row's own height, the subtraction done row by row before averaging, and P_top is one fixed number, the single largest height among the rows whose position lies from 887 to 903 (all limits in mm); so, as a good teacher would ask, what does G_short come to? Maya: -1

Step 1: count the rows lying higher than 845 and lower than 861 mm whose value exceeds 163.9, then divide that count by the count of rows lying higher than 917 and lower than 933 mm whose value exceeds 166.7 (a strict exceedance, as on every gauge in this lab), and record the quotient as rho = 1.0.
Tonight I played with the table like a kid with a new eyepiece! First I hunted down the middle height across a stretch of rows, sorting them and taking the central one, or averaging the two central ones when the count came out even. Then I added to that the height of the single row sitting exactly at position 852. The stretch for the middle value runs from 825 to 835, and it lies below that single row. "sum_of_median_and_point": 328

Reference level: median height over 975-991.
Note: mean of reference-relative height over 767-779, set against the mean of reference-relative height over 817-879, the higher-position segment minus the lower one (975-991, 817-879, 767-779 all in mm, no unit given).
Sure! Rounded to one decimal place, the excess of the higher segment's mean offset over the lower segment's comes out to 0.2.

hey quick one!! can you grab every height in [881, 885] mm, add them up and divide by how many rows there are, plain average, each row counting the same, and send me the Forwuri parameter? 162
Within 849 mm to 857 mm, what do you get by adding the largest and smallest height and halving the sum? 158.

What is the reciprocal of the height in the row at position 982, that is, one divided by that 0.0056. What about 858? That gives 0.0061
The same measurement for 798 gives 0.0059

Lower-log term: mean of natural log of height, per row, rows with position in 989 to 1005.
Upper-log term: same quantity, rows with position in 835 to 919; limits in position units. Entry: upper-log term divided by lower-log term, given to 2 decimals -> 0.98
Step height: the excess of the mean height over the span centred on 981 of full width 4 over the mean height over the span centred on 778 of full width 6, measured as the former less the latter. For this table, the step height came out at 18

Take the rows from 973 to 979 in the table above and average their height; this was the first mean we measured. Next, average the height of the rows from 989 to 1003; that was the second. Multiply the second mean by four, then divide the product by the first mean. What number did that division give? 4.06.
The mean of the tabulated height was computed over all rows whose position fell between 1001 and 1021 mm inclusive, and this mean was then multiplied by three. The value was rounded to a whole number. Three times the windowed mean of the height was 544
